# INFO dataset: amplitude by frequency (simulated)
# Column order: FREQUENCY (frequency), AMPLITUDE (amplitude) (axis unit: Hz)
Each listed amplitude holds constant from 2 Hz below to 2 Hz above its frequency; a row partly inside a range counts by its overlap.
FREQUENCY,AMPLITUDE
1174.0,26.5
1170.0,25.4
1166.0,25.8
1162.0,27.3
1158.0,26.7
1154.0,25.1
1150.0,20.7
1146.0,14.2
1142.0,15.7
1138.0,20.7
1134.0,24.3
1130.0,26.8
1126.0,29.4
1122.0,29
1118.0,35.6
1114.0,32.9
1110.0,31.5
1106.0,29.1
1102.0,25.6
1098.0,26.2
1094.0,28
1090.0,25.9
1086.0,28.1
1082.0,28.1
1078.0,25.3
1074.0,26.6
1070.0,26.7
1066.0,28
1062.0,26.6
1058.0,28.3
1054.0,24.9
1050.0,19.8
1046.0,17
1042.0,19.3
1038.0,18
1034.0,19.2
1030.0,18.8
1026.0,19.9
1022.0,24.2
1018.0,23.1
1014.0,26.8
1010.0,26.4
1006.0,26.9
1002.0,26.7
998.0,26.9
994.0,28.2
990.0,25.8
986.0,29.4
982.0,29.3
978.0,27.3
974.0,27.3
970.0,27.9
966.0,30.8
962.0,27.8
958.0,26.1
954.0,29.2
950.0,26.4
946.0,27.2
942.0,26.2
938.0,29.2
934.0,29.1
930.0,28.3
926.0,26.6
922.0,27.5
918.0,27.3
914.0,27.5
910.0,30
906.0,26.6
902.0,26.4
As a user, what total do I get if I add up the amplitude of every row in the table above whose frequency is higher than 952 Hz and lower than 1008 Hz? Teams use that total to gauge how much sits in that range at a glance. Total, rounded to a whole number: 390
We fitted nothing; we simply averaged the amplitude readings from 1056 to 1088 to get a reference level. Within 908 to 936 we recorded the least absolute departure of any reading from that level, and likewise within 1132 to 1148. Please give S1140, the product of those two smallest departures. 0.25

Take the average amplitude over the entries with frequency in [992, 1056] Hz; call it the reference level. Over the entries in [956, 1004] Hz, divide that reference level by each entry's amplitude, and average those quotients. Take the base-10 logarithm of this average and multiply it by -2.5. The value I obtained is 0.21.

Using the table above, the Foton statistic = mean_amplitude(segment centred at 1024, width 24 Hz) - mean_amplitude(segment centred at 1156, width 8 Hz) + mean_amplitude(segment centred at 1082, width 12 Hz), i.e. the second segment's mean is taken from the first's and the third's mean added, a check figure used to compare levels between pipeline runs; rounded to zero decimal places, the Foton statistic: 23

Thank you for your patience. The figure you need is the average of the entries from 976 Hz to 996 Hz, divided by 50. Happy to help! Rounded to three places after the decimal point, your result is 0.560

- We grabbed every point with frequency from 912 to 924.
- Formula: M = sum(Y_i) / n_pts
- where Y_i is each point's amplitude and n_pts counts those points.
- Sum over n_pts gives 27.4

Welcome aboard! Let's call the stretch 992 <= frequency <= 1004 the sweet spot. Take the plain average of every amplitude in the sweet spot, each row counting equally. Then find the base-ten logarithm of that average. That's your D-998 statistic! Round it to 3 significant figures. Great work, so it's 1.44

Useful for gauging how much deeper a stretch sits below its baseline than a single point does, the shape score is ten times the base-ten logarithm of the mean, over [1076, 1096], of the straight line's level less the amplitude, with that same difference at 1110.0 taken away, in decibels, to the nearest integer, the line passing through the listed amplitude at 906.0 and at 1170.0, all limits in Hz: 7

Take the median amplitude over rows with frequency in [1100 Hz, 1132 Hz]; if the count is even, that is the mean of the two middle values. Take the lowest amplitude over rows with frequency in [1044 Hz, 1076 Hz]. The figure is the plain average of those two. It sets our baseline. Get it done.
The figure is 23.1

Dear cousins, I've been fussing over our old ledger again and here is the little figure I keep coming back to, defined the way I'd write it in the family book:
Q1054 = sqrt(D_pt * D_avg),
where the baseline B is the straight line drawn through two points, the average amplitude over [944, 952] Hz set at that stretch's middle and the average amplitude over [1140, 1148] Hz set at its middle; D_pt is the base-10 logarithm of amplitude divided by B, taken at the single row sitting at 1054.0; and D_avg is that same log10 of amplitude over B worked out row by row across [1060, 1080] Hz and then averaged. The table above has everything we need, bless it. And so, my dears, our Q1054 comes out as 0.109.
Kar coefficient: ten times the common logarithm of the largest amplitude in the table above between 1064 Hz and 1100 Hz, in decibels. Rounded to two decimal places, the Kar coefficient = 14.49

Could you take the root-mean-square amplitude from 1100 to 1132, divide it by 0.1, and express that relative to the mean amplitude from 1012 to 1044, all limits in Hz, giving 14.2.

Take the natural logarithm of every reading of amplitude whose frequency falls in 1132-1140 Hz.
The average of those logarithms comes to 3.11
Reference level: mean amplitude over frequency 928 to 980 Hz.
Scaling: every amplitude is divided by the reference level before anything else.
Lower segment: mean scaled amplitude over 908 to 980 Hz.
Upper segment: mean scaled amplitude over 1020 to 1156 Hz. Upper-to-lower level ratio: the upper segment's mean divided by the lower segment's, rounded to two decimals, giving 0.89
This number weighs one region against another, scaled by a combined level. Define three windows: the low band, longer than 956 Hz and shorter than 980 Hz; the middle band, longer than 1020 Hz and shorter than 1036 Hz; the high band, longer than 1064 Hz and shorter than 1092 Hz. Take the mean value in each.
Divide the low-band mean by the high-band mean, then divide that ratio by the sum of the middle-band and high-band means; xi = 0.022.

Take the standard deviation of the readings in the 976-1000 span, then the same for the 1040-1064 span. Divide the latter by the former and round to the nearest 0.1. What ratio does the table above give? 3.2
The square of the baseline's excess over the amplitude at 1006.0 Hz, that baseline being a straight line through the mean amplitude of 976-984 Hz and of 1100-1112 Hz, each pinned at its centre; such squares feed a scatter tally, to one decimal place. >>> 2.2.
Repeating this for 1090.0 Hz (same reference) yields 7.7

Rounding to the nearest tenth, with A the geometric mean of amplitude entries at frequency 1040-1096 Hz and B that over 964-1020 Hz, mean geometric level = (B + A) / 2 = 26.1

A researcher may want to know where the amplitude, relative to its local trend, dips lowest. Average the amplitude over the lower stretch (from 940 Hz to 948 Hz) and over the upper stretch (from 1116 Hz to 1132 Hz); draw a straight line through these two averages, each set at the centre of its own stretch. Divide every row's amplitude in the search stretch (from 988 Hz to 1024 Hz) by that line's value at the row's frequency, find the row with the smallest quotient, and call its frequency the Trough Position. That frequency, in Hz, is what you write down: 1018.0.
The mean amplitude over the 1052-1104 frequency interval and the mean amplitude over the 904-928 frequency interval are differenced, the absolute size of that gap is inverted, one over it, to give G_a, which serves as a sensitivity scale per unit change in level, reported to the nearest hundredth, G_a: 1.26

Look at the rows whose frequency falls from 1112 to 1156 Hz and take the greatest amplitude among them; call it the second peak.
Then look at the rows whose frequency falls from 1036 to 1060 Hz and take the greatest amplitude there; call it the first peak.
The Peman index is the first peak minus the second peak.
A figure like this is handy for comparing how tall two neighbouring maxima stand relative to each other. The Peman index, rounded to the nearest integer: -7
